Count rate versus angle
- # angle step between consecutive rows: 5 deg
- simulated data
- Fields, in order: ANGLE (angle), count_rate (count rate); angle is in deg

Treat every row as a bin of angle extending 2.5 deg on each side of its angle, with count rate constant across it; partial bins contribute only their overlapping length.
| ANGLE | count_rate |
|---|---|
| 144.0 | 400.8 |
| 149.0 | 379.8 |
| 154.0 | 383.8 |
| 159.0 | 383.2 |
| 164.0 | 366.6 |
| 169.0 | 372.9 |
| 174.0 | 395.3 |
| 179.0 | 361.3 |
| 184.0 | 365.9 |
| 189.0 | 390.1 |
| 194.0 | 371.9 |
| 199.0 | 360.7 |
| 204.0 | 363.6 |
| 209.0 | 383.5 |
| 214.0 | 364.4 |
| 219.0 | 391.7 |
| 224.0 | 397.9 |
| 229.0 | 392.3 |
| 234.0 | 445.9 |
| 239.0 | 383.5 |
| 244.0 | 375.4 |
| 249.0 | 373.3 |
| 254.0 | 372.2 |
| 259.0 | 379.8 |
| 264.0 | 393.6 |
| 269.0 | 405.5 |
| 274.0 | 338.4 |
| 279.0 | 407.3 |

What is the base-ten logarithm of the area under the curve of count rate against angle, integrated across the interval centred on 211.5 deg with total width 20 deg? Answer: 3.88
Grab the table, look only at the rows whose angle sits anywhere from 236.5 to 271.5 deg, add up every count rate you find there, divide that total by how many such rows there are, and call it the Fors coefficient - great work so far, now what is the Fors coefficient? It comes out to 383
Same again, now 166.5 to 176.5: 384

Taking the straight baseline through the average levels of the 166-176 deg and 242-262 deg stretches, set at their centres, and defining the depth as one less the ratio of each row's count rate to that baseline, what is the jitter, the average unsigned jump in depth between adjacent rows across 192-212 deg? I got 0.030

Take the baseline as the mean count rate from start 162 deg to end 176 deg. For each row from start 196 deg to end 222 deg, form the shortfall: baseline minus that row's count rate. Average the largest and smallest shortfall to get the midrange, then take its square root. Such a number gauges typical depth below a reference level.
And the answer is 1.4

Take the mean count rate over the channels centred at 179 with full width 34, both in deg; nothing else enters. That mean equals 375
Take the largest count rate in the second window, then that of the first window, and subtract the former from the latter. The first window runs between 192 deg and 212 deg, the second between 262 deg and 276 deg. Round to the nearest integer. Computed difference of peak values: -22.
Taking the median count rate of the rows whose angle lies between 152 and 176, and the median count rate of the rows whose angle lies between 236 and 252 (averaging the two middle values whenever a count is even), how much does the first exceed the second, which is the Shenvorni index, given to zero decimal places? 8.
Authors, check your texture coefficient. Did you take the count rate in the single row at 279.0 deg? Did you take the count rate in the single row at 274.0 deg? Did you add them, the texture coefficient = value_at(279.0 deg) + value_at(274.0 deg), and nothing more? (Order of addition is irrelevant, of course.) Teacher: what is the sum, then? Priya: 746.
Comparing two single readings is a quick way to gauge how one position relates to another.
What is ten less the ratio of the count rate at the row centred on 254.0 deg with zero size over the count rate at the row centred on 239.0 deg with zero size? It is 9.03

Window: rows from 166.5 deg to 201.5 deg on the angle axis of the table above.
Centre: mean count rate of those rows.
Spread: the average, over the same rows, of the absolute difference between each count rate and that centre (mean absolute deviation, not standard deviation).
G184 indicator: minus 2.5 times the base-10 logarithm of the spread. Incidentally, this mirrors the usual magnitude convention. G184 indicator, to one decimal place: -2.6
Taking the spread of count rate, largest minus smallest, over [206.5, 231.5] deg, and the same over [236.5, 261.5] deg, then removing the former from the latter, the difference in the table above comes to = -22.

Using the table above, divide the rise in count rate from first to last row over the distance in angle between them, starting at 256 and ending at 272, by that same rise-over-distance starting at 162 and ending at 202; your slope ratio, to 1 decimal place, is -15.2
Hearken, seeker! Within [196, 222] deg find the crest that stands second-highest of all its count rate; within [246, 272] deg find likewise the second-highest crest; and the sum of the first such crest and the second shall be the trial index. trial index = 777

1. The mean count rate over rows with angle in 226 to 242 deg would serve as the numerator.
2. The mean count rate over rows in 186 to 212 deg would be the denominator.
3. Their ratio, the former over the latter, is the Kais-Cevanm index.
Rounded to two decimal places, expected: 1.09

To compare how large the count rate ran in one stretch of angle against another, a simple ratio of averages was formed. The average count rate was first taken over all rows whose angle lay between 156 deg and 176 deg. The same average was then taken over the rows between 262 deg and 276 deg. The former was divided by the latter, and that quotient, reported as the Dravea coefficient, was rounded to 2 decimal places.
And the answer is 1.00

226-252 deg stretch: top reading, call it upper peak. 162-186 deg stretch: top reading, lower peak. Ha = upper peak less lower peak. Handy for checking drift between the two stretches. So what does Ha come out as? 51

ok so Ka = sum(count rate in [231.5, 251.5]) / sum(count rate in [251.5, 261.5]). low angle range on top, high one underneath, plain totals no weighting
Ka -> 2.1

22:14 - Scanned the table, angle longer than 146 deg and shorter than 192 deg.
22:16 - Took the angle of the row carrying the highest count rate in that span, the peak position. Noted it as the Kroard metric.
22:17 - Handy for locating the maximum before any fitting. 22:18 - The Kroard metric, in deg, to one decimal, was 174.0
